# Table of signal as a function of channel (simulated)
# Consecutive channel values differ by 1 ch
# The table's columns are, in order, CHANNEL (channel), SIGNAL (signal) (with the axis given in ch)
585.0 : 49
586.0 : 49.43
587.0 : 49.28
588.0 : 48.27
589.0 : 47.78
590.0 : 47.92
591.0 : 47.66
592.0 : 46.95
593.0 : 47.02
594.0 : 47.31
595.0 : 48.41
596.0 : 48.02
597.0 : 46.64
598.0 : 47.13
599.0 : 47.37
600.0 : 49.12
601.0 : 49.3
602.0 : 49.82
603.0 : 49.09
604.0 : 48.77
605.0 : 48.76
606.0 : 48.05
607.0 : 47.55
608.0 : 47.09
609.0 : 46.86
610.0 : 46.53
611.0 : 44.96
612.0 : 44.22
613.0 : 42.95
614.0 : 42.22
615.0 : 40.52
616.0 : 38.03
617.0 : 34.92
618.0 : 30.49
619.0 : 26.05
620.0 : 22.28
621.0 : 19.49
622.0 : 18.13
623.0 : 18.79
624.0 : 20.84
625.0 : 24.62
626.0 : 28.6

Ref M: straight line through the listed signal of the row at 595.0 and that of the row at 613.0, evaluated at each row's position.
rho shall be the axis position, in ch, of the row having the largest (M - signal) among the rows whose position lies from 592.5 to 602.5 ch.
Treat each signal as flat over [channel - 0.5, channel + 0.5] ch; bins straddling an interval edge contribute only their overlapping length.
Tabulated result 593.0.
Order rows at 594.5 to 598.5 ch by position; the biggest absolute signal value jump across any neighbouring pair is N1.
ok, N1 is 1.38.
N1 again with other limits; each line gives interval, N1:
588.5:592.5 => 0.71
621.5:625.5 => 3.78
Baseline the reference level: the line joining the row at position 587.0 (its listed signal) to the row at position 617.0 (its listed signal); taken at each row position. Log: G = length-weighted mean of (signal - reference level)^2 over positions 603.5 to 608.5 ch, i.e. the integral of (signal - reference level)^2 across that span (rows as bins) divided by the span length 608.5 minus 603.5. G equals 62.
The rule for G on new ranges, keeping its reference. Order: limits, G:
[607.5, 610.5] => 65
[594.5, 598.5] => 8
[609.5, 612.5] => 56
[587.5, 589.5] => 0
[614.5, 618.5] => 11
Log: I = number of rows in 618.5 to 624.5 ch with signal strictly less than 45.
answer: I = 6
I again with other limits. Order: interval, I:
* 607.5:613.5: 3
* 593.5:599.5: 0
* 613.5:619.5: 6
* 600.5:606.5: 0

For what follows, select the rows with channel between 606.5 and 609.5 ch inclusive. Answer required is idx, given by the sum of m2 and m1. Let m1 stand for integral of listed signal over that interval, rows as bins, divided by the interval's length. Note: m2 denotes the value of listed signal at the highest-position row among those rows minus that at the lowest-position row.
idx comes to 46.5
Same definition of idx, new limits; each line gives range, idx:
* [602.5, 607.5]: 46.9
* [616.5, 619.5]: 21.6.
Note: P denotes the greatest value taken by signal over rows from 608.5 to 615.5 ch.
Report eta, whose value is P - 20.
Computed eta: 27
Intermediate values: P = 46.86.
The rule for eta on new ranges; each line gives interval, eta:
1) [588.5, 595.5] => 28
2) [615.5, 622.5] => 18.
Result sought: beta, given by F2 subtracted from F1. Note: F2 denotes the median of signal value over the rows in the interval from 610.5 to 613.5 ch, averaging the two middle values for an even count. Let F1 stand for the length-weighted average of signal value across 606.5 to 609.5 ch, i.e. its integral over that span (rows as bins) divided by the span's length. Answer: 3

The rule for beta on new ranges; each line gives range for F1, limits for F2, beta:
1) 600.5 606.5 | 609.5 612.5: 4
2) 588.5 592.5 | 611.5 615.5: 5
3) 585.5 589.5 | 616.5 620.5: 20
